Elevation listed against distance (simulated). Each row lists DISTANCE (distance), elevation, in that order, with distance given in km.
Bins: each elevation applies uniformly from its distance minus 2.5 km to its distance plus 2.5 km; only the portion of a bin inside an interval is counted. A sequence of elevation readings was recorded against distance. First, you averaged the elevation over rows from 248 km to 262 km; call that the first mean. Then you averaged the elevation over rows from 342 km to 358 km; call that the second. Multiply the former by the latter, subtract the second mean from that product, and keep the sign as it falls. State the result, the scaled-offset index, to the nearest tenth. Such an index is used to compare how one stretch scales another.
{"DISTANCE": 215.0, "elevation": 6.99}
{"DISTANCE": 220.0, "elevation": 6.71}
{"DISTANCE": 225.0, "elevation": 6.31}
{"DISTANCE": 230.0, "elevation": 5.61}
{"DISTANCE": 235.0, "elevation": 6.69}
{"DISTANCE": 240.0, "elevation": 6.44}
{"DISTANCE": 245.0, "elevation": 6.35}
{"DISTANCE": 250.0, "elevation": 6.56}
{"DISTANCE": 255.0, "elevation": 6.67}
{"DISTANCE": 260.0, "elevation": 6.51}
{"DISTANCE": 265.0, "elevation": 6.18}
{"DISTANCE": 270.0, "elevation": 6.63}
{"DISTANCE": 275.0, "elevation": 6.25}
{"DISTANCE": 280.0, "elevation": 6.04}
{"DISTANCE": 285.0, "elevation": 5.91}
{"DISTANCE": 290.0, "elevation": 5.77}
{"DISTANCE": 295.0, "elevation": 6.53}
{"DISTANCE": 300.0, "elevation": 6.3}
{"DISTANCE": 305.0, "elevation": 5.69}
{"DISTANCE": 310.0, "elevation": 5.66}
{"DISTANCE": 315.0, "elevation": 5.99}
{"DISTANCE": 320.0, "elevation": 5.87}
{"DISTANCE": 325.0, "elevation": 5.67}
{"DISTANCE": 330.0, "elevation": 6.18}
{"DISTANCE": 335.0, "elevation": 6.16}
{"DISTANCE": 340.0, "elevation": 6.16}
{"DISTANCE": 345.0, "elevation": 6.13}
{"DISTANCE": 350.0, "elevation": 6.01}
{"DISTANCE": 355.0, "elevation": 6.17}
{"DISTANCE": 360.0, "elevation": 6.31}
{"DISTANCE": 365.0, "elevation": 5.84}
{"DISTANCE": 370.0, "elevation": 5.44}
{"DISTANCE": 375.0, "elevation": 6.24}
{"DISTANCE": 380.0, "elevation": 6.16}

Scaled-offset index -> 34.1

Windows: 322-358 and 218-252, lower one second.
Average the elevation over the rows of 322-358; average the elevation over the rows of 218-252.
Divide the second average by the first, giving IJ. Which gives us 1.05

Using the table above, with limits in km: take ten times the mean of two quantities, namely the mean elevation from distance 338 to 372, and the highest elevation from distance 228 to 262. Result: 63.5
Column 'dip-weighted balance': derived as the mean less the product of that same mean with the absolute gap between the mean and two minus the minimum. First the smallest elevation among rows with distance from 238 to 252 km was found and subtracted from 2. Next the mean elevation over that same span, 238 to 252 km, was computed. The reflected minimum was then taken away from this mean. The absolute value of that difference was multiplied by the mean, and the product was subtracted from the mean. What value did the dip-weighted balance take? -63.2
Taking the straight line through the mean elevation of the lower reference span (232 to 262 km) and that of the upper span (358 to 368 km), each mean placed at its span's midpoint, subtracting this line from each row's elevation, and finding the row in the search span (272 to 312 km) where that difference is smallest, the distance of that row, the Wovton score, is 310.0 km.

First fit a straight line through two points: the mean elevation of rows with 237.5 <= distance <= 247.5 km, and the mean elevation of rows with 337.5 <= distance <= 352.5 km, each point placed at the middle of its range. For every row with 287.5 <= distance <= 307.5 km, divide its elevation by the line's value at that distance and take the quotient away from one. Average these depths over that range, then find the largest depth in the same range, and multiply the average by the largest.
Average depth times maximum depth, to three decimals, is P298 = 0.002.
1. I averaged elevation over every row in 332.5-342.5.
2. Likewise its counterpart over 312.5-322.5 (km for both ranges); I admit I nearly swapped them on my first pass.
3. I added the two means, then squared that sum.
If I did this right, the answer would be 146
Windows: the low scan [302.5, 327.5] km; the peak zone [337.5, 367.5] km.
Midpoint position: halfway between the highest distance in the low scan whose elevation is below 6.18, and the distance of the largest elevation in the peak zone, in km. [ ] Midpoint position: 342.5 km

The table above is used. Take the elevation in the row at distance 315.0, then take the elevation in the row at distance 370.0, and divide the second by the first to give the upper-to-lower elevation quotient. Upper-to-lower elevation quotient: 0.91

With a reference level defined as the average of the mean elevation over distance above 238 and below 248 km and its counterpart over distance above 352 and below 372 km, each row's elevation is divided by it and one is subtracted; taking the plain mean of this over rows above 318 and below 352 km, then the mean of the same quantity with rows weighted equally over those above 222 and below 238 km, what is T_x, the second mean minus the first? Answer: 0.03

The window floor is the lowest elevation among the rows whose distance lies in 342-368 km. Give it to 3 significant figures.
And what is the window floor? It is 5.84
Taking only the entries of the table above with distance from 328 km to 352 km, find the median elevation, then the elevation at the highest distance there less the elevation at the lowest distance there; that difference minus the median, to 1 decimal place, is -6.3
